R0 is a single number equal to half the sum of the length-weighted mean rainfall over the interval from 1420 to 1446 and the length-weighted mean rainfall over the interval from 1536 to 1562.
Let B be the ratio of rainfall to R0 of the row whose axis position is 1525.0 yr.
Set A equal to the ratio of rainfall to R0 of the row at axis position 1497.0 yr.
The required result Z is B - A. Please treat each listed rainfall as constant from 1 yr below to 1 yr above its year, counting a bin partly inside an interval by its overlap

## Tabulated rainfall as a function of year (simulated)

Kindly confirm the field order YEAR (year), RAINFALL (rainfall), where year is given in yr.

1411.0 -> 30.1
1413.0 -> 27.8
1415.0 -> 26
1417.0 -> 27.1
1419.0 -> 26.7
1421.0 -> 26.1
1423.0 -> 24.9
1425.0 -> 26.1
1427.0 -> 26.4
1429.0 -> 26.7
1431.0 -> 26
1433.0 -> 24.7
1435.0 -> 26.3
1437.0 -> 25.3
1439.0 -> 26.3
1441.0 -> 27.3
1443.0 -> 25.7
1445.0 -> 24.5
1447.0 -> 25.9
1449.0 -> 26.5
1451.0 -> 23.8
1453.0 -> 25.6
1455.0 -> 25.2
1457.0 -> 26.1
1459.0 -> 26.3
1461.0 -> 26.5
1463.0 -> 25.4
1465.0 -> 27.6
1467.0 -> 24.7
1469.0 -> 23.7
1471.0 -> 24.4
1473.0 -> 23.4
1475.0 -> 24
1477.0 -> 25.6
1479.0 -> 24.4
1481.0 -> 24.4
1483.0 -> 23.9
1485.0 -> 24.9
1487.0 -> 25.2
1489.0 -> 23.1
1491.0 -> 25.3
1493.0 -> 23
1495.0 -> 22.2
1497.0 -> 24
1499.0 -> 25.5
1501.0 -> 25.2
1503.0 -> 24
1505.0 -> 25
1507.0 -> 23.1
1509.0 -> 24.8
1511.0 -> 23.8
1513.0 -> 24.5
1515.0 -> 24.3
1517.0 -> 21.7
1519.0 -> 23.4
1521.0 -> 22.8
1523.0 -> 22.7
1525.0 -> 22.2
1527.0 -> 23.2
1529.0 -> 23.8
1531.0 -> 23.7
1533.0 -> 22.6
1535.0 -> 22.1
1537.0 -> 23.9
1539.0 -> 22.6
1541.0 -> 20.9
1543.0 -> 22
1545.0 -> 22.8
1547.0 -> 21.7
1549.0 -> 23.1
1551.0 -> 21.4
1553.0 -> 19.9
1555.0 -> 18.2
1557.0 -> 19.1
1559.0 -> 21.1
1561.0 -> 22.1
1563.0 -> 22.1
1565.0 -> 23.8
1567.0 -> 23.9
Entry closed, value -0.08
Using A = 1.01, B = 0.94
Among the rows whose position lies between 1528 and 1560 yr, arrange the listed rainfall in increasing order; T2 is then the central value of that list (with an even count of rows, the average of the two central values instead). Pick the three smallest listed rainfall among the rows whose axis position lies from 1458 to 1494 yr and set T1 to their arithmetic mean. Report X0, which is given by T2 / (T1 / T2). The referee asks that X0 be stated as 21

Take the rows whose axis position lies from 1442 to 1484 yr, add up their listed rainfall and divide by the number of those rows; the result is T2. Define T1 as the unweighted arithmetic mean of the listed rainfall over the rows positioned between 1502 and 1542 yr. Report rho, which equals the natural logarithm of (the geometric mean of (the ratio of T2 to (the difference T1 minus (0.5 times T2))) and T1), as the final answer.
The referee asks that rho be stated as 2.00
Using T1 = 23.3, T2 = 25.1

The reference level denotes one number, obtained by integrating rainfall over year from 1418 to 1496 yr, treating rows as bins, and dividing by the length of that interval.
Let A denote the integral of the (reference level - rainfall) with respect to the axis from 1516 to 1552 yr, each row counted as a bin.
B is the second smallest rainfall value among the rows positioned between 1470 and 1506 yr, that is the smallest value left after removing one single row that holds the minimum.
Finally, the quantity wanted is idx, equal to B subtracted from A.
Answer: 72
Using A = 95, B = 23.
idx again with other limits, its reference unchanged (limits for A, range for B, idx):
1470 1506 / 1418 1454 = 9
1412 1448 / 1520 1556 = -51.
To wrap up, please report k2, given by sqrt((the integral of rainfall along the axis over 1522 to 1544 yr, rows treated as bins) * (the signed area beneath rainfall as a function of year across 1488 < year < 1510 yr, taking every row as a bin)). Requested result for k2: 515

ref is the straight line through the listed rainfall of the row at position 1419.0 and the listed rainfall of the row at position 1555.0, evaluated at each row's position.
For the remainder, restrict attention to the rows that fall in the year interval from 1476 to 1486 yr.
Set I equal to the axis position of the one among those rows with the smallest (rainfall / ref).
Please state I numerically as 1483.0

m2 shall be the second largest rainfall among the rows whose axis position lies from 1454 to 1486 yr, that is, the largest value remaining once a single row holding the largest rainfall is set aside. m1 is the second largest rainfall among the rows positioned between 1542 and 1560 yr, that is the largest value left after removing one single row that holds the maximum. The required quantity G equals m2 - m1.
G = 3.7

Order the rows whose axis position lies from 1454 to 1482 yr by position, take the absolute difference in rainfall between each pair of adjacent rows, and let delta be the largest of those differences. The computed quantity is 2.9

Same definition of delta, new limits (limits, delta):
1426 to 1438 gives 1.6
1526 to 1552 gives 1.8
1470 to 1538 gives 2.6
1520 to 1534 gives 1.1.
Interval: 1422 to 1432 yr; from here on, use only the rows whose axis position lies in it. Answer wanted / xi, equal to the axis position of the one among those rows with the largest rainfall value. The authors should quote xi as 1429.0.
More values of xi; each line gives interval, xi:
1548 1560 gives 1549.0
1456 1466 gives 1465.0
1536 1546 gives 1537.0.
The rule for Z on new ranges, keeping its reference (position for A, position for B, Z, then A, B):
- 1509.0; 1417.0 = 0.10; 1.05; 1.15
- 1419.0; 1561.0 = -0.19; 1.13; 0.93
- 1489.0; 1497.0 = 0.04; 0.98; 1.01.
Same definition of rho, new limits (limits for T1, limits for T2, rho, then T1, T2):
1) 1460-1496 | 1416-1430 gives 2.02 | 24.5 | 26.3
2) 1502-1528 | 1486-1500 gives 1.95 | 23.5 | 24.0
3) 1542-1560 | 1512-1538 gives 1.97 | 21.0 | 23.1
